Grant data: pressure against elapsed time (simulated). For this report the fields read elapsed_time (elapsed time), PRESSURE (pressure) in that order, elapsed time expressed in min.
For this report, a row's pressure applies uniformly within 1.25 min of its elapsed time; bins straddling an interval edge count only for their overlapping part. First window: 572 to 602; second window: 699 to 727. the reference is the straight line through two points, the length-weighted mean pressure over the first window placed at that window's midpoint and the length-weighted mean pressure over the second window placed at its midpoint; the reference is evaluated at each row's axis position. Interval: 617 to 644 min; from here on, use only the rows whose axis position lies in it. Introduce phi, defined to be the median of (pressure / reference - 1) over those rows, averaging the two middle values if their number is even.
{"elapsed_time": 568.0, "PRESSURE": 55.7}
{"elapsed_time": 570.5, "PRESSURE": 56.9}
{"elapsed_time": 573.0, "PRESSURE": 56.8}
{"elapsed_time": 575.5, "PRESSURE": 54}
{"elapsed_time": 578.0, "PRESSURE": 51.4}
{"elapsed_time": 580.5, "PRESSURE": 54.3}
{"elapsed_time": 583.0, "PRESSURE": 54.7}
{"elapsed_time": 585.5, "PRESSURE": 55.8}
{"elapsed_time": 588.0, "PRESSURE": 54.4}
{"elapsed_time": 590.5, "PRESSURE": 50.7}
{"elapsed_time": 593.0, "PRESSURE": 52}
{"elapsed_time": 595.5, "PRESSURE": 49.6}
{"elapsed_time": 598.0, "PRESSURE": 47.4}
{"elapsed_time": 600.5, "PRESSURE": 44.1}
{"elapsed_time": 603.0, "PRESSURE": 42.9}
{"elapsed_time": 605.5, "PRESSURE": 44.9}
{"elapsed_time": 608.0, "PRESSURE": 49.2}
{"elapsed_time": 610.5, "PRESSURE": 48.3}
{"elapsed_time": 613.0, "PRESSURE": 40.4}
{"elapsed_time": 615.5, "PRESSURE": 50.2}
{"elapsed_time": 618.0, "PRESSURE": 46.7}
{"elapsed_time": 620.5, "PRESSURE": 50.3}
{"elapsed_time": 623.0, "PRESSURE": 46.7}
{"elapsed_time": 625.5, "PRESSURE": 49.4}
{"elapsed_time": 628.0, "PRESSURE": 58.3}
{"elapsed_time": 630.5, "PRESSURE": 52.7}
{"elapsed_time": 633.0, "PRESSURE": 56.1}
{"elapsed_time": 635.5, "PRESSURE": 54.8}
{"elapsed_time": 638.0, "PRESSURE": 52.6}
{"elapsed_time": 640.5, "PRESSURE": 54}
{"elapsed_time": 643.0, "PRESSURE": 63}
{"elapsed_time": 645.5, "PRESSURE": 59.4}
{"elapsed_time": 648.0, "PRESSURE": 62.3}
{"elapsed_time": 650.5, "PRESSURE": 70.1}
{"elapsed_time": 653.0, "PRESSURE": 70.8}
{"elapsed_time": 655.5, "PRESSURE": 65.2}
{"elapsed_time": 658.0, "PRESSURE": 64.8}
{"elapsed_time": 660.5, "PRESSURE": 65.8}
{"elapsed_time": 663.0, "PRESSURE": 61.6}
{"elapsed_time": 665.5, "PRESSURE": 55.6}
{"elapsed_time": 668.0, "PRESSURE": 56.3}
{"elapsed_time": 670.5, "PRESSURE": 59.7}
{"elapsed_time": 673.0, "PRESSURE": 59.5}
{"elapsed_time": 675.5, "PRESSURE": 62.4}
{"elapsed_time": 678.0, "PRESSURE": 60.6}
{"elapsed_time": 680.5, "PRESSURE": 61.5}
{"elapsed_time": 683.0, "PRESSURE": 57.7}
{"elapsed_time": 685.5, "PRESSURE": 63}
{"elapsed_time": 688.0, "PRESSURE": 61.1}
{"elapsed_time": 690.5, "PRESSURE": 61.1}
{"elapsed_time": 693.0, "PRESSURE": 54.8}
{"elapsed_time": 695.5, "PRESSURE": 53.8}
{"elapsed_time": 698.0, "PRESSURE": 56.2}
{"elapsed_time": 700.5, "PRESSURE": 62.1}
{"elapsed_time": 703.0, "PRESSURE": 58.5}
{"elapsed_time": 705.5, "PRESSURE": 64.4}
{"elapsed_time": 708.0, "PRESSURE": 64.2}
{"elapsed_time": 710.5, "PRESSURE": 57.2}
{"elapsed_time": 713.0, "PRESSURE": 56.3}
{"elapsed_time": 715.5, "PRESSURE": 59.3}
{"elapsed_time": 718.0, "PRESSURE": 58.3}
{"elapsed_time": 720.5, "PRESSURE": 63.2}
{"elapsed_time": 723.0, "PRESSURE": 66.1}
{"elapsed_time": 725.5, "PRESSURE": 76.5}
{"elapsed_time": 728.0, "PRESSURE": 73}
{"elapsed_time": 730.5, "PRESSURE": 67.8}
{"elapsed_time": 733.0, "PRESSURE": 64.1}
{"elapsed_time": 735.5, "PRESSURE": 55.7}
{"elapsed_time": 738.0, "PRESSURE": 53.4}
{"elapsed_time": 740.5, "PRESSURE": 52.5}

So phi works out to -0.05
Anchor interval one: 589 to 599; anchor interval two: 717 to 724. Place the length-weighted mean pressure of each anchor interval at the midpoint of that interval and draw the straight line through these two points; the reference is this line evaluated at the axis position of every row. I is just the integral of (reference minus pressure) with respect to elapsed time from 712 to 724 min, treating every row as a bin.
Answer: 20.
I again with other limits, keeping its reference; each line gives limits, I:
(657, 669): -47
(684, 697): 12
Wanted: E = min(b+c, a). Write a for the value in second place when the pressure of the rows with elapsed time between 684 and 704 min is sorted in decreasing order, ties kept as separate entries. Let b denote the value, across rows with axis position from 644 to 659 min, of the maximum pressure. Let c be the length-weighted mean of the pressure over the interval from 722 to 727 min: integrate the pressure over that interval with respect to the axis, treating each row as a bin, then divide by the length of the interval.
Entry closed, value 62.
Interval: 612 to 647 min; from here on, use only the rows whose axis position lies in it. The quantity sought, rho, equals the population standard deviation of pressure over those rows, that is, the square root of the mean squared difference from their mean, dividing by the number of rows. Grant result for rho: 6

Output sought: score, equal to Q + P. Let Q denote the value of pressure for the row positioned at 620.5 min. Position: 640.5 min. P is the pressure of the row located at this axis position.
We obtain 104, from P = 54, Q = 50.3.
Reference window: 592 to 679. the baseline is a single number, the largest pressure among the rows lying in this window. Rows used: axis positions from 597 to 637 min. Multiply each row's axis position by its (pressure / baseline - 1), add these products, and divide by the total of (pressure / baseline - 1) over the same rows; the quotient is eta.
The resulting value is 614.9 min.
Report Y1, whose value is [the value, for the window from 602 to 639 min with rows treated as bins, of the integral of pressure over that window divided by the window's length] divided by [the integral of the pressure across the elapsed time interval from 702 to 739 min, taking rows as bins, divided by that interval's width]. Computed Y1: 0.79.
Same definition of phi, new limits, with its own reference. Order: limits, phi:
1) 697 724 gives -0.05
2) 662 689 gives 0.01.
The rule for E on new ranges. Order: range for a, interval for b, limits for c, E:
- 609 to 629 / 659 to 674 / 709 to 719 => 50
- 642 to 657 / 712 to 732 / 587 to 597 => 70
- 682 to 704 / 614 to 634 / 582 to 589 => 62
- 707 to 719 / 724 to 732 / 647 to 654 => 59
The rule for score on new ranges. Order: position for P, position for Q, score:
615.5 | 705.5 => 115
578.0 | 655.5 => 117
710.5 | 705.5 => 122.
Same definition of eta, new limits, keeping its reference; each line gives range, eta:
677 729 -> 698.8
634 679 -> 655.7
